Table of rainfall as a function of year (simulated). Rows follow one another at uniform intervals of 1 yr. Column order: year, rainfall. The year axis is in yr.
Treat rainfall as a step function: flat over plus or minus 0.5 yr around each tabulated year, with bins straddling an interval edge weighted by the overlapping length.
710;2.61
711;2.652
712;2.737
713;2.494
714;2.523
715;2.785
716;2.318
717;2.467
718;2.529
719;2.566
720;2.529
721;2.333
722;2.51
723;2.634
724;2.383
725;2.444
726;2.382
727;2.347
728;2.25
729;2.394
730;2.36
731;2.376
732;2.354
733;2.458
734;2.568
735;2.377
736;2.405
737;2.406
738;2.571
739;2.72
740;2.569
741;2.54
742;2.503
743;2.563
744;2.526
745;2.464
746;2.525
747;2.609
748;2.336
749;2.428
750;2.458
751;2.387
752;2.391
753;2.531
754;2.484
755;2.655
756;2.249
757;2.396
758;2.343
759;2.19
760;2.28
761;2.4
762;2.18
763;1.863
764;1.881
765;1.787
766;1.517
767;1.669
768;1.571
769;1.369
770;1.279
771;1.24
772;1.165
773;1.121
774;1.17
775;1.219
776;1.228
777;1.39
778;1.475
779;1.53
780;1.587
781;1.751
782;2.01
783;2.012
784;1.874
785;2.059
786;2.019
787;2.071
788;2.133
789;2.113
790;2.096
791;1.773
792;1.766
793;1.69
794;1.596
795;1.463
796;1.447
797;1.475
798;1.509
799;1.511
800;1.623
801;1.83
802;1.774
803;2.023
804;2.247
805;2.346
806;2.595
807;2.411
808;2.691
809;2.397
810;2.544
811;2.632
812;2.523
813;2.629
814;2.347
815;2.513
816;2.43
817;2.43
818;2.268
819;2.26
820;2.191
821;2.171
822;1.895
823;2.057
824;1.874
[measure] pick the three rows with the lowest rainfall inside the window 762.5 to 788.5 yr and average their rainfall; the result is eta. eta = 1.2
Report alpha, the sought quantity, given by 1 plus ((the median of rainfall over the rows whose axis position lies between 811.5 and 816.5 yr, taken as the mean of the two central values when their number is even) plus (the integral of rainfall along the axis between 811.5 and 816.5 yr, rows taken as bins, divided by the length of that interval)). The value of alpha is 6.0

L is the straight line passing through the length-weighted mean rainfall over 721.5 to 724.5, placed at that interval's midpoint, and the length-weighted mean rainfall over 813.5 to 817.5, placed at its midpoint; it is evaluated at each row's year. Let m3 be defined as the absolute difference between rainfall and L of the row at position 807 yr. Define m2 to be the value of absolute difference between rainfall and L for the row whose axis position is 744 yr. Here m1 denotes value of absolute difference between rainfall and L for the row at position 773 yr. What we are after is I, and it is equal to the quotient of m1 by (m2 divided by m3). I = 1.0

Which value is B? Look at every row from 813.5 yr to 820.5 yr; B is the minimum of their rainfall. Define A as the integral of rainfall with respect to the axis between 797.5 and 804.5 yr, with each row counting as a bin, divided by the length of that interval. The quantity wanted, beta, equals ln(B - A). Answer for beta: -0.9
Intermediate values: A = 1.8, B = 2.191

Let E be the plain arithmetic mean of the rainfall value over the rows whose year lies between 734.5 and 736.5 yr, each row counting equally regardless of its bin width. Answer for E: 2.39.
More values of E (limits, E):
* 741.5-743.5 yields 2.53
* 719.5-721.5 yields 2.43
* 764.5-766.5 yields 1.65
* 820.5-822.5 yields 2.03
